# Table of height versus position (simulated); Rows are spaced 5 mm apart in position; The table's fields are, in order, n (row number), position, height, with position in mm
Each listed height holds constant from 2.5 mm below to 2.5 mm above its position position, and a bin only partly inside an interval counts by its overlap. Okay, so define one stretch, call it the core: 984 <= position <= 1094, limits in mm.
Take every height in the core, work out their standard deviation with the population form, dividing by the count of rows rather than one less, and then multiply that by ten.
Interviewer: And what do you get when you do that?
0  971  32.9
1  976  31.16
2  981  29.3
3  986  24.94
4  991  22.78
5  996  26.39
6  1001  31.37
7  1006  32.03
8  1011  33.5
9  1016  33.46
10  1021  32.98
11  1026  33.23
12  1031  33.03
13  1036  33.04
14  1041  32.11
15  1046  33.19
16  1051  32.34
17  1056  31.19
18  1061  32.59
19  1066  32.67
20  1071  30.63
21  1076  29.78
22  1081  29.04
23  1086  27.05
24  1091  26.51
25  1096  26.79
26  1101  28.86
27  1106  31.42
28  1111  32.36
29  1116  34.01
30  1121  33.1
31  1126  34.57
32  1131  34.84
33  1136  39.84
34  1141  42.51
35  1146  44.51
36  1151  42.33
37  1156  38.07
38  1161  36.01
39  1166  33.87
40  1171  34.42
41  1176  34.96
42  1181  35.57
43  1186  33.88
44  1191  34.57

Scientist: 31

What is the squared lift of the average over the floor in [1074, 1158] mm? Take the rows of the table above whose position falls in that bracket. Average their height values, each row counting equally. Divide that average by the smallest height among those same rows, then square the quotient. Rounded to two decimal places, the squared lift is 1.63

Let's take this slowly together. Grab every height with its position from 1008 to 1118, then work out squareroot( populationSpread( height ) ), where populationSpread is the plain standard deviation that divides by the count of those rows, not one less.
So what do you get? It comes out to 1.51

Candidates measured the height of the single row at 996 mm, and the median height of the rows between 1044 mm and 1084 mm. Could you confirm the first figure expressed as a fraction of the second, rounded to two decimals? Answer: 0.83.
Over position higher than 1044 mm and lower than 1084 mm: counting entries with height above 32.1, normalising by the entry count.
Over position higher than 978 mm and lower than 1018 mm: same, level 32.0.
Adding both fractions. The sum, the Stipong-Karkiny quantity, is 0.9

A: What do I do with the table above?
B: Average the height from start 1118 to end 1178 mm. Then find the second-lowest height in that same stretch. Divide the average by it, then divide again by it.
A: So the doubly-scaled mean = 0.033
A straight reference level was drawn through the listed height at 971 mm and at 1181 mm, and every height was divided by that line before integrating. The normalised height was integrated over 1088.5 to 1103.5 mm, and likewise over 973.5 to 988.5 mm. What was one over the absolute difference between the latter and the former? 1.0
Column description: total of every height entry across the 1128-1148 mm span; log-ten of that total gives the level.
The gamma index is 2.21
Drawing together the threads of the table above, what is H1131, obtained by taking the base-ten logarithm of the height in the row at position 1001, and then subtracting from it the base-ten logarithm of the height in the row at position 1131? -0.05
